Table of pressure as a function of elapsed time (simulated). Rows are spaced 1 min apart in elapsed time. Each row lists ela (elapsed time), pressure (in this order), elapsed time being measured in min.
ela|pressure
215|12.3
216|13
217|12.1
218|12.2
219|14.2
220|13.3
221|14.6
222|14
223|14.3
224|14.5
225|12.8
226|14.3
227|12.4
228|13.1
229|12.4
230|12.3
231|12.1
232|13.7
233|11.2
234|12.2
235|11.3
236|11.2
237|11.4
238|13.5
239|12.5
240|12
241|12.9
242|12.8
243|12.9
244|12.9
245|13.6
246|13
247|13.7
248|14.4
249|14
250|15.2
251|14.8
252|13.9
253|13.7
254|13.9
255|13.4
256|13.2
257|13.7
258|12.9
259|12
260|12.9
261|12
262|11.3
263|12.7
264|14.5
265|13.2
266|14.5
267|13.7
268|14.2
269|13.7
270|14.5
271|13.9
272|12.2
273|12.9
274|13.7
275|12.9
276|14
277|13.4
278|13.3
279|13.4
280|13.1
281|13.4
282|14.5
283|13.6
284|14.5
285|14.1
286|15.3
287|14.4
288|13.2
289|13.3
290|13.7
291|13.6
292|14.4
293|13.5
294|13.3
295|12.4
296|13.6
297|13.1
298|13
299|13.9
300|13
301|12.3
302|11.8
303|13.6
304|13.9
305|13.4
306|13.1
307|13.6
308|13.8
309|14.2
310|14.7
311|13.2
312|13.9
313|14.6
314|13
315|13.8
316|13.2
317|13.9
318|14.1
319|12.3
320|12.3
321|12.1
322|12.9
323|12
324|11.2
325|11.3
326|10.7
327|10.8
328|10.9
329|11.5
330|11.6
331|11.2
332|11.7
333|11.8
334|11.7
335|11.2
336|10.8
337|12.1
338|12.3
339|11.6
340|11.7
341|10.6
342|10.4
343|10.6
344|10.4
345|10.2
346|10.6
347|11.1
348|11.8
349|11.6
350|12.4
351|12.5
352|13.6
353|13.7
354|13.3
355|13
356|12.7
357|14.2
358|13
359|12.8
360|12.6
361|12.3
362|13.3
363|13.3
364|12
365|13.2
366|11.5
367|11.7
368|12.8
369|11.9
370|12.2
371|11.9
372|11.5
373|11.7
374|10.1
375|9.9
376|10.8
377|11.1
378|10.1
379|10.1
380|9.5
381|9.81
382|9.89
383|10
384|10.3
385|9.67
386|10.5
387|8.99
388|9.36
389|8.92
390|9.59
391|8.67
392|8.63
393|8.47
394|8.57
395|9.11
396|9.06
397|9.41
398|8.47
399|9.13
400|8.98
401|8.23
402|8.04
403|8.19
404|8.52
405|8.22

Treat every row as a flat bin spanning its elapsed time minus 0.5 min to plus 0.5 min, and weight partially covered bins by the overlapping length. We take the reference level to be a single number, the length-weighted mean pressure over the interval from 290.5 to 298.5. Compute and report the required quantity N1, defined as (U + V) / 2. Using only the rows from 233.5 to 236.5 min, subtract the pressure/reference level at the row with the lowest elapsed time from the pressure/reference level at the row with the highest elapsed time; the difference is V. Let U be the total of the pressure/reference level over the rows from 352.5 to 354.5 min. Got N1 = 1.0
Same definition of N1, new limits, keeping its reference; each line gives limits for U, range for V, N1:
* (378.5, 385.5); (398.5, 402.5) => 2.6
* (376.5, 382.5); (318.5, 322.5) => 2.3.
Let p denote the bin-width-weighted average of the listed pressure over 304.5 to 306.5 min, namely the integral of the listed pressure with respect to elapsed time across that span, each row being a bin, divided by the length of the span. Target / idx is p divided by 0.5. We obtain 26.5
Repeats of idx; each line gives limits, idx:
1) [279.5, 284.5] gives 27.6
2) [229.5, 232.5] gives 25.4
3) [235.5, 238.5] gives 24.1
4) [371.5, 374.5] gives 22.2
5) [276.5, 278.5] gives 26.7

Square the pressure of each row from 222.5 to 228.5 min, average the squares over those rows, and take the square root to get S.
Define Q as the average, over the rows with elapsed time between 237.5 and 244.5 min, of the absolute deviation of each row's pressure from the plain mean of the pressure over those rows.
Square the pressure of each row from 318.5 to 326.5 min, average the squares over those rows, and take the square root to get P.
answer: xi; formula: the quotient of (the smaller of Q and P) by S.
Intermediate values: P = 11.9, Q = 0.31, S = 13.6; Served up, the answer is 0.023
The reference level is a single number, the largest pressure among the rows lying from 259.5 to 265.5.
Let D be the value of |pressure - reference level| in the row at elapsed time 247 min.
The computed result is 0.8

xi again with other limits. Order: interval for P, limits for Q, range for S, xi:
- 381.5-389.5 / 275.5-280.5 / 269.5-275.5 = 0.017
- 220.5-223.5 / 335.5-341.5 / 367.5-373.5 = 0.045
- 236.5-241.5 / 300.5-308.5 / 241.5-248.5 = 0.044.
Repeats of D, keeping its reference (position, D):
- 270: 0.0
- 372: 3.0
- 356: 1.8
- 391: 5.8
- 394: 5.9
